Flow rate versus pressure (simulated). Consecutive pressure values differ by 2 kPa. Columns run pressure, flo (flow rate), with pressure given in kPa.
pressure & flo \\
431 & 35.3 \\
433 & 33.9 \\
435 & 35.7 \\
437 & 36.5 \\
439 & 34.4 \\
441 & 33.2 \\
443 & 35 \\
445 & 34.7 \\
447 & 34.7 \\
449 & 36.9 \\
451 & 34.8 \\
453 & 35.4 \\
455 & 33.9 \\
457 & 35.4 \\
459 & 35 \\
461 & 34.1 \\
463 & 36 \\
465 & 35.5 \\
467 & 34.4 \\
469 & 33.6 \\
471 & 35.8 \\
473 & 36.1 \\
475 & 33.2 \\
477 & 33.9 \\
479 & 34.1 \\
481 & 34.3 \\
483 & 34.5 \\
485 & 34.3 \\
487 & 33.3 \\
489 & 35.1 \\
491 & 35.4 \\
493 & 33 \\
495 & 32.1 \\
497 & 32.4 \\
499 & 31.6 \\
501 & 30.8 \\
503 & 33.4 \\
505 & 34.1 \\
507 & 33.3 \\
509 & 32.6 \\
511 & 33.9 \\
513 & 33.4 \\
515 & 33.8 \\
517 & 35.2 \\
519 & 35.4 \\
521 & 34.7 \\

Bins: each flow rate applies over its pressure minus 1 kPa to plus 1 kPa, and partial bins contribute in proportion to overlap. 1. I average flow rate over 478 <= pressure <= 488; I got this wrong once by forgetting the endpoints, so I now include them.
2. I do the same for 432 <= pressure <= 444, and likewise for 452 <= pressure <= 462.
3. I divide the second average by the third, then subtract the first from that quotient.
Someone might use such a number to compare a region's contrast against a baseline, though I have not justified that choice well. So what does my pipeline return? -33.1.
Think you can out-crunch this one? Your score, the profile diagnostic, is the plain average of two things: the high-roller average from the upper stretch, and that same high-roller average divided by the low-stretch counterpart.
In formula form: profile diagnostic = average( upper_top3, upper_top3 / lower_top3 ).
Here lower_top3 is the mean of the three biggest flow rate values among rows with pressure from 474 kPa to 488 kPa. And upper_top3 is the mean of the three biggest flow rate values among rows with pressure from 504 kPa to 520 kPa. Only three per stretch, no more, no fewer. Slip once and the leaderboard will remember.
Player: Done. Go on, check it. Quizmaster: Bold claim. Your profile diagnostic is 18.0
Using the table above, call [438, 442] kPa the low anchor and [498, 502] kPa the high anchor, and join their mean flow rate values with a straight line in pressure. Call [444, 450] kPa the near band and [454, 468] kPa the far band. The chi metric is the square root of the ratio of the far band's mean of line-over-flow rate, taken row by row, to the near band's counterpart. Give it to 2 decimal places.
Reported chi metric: 1.00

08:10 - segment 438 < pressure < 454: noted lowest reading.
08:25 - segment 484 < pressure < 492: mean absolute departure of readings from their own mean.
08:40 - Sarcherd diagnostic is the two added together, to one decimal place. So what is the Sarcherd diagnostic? 33.9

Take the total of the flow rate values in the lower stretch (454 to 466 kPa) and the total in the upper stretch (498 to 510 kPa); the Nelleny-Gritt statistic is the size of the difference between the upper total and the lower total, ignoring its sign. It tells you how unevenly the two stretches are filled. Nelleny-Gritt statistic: 14.1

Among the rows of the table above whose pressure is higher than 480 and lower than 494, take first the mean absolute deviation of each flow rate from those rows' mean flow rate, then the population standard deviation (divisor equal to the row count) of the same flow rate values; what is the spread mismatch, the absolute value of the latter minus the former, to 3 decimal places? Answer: 0.168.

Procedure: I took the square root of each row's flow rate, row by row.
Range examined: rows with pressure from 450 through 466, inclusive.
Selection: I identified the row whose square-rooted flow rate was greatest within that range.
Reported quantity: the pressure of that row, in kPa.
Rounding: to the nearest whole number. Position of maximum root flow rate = 463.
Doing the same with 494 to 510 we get 505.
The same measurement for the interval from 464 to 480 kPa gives 473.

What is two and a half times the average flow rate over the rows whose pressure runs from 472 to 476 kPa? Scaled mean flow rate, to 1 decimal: 86.6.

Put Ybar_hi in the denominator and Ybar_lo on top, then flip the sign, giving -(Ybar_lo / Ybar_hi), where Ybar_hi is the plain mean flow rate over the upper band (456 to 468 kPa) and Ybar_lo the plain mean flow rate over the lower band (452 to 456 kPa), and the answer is -0.99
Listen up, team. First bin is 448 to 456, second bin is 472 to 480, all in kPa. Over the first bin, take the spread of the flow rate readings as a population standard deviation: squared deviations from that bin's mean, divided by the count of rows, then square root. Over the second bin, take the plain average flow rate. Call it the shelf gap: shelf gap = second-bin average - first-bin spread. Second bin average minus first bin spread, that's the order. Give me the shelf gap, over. 33.2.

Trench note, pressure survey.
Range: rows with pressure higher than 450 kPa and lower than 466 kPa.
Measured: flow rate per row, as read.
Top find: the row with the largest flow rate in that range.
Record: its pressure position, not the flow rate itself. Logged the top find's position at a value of 463 kPa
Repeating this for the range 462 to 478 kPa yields 473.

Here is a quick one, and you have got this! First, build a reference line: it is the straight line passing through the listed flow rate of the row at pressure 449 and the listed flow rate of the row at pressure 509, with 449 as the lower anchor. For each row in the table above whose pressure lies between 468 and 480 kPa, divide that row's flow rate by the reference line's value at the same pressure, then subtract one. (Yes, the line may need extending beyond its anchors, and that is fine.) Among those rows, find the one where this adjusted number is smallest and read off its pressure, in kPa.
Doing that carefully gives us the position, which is 469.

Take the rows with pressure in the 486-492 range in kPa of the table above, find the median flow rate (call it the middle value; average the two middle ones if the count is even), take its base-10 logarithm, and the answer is 1.55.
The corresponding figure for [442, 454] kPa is 1.54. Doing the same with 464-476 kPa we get 1.54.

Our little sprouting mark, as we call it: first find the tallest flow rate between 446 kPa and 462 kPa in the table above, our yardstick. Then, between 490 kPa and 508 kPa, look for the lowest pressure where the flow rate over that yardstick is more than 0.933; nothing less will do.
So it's 491 kPa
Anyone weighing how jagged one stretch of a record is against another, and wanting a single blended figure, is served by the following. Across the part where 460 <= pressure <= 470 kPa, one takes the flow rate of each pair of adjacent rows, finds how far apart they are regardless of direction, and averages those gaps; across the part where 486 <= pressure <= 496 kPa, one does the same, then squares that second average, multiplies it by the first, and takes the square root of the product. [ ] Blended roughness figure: 1.4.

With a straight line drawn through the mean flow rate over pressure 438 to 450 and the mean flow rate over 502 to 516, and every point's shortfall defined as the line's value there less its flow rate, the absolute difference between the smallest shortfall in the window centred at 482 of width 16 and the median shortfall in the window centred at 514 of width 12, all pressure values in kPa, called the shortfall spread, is 0.8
